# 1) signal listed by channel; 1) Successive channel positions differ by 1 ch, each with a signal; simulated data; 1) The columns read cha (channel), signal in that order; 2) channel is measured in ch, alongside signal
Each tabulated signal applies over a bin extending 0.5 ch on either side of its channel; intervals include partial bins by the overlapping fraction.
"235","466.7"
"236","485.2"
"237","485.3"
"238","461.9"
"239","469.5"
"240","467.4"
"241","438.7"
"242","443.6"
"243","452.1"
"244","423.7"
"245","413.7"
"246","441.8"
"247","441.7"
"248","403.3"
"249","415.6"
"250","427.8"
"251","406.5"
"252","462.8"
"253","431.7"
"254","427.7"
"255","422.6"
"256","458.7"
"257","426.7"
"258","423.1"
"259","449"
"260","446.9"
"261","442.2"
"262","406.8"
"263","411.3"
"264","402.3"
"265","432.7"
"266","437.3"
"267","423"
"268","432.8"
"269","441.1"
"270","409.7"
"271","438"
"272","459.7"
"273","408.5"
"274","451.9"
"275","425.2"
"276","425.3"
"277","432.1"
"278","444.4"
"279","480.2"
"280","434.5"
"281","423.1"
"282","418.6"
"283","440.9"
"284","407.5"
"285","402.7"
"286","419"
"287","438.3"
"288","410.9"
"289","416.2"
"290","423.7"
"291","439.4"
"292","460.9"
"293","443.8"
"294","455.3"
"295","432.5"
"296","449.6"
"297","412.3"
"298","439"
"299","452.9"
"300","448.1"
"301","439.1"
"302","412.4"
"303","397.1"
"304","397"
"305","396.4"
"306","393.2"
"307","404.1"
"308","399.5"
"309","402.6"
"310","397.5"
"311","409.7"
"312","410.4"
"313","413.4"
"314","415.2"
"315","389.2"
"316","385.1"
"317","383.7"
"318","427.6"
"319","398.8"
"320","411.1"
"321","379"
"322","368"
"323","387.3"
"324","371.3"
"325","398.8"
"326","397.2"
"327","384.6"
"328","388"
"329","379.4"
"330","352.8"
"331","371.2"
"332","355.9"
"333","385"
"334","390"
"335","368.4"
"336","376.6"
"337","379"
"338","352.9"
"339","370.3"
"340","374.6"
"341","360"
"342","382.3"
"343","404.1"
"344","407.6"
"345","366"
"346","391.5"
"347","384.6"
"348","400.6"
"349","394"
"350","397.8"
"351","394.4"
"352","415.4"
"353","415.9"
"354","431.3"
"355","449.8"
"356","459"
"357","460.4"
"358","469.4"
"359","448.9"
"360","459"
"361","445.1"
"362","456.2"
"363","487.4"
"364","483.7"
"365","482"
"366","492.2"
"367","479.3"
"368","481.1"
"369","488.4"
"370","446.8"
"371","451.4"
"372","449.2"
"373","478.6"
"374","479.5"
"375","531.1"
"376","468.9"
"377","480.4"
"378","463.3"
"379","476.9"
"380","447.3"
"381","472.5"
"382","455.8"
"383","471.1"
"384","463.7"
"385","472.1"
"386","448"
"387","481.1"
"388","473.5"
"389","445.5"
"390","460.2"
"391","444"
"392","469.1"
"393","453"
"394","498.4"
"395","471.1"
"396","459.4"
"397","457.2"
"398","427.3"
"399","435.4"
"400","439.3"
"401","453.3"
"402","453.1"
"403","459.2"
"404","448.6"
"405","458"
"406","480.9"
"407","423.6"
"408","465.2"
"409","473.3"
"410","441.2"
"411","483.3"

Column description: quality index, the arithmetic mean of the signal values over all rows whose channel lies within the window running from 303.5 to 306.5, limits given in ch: 396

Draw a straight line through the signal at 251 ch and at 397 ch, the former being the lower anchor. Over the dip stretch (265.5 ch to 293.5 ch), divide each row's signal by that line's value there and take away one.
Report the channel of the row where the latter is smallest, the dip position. 285 ch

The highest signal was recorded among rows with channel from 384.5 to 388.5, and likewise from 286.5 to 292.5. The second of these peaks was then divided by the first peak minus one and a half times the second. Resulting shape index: -2.19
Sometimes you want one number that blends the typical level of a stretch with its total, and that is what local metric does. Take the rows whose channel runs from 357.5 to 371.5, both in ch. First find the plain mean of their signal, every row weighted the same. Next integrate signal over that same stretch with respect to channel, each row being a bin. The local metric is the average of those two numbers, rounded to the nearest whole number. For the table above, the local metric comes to 3520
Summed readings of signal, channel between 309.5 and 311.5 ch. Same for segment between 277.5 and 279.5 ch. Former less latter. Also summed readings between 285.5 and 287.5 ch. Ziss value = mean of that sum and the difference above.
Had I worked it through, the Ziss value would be 370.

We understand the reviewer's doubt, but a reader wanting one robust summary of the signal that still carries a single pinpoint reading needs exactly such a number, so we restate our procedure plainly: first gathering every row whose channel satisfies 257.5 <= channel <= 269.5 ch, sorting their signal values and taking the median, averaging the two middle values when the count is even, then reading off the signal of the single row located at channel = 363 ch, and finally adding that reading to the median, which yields 920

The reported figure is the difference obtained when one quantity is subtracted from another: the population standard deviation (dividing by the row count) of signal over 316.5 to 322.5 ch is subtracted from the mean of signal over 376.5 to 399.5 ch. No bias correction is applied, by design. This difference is 442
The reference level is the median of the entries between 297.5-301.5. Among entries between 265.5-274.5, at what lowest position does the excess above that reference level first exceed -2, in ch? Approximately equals 272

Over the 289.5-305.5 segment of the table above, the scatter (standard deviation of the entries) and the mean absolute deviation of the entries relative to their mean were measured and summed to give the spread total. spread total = 40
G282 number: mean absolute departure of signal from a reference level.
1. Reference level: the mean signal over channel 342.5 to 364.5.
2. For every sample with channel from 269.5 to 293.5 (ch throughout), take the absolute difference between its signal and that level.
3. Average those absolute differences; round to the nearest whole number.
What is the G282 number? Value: 16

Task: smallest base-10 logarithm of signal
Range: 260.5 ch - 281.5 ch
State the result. 2.60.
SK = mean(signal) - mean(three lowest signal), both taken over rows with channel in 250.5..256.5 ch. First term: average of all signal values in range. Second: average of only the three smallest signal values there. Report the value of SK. 16.1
